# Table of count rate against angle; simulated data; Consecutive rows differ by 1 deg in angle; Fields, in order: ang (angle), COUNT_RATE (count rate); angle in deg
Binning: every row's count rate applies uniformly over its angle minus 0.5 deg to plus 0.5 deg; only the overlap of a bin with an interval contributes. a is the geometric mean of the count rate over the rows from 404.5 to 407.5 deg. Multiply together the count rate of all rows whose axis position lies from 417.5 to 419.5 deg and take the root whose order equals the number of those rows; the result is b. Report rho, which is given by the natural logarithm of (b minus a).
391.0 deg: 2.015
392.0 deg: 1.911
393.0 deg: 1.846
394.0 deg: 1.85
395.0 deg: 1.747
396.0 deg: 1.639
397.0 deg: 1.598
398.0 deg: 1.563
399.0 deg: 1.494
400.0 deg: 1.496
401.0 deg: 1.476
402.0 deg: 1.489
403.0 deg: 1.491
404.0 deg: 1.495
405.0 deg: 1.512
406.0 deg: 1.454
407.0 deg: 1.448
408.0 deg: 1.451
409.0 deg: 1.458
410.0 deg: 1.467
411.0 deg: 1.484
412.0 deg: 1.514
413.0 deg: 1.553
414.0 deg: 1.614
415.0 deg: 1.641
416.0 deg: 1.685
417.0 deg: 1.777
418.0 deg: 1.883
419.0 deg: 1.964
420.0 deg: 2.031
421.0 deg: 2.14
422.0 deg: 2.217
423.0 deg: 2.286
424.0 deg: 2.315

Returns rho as -0.8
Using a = 1.47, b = 1.92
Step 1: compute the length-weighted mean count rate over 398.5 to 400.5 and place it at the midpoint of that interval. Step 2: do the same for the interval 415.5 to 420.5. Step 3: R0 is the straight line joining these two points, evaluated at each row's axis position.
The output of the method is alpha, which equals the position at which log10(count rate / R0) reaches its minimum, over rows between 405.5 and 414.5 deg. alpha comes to 411.0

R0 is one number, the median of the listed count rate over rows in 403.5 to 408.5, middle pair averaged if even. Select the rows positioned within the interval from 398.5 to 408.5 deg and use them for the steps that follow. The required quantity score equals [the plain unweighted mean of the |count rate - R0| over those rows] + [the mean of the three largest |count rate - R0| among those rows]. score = 0.08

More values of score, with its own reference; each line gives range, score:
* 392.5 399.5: 0.58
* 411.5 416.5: 0.34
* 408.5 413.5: 0.10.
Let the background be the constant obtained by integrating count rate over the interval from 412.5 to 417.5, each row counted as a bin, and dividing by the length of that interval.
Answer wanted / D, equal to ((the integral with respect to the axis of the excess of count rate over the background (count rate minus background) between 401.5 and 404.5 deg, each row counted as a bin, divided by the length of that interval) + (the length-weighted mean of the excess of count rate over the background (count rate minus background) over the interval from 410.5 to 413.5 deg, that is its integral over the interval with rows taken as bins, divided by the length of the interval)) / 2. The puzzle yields -0.15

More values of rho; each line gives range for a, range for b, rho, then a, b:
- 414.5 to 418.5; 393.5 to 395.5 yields -2.9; 1.74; 1.80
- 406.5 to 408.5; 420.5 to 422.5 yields -0.3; 1.45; 2.18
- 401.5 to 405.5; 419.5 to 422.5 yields -0.5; 1.50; 2.13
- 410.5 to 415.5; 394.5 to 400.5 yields -3.6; 1.56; 1.59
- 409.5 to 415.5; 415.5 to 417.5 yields -1.7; 1.54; 1.73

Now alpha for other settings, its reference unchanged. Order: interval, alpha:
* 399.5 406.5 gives 406.0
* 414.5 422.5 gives 415.0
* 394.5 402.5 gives 402.0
